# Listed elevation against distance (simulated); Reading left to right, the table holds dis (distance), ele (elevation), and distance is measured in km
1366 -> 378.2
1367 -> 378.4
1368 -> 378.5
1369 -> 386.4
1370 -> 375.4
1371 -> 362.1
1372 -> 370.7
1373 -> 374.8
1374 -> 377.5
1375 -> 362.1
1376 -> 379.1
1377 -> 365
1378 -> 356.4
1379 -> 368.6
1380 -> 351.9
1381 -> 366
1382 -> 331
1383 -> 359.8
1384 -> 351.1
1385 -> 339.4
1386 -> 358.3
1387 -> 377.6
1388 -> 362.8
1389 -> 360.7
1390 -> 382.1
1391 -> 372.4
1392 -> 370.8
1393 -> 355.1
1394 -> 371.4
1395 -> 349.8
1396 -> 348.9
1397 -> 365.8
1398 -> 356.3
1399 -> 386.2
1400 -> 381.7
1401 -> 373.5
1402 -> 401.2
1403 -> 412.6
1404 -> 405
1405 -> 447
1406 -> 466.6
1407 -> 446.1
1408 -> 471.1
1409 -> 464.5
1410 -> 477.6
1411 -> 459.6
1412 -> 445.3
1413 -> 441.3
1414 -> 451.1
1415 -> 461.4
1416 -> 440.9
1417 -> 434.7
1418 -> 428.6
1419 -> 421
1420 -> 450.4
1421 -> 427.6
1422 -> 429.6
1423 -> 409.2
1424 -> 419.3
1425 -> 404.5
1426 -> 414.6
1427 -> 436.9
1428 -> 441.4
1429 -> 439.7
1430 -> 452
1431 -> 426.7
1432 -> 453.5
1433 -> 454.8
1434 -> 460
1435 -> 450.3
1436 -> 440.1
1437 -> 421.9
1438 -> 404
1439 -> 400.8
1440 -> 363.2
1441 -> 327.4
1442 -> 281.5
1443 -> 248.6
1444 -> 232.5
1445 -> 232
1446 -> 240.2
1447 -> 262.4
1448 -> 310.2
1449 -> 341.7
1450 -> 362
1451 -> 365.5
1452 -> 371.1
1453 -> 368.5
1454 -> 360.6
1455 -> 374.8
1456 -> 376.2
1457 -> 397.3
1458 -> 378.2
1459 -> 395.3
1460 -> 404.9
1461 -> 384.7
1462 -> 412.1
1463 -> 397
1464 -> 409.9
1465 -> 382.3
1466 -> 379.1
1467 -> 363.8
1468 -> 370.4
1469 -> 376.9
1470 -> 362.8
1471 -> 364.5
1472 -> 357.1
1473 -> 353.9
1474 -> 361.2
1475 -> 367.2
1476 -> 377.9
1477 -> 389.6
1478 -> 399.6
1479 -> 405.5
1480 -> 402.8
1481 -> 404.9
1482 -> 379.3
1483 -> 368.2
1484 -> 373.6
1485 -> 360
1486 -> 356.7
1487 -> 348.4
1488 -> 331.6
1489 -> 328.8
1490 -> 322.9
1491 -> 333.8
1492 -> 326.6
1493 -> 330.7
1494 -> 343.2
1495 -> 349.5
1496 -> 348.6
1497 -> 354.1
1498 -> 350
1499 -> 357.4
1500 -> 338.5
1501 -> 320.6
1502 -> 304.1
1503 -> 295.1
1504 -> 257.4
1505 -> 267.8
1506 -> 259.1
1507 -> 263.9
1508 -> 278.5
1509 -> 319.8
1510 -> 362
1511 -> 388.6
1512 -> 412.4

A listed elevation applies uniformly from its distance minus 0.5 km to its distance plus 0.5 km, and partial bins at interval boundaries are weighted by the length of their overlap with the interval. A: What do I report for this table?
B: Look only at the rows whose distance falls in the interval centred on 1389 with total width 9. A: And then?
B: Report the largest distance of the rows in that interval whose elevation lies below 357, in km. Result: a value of 1393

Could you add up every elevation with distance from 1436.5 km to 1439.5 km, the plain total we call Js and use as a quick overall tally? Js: 1227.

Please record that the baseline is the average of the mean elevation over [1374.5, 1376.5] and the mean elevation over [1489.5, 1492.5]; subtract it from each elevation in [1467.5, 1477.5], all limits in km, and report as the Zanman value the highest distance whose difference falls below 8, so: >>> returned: 1473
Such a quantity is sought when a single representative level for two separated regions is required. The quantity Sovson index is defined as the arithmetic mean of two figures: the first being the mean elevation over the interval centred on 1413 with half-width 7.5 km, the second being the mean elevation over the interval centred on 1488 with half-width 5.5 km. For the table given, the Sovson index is 397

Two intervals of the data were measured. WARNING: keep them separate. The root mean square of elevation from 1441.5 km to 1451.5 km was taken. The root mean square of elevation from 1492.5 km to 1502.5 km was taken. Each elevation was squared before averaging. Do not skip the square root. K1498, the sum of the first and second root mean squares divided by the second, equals 1.86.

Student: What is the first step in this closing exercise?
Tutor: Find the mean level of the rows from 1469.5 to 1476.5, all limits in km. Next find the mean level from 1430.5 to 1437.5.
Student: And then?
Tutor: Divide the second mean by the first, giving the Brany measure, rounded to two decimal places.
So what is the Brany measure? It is 1.22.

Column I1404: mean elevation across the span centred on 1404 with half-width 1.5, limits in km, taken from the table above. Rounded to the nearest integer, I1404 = 422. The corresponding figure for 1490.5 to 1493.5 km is 330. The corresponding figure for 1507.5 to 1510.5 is 320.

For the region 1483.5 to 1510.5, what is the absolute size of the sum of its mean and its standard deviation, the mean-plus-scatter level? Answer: 359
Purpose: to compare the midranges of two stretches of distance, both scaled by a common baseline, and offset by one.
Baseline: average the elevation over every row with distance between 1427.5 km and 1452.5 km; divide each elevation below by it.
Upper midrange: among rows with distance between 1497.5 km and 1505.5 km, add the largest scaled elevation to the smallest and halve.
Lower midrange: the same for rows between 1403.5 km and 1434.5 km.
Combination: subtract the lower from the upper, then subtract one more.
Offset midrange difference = -1.36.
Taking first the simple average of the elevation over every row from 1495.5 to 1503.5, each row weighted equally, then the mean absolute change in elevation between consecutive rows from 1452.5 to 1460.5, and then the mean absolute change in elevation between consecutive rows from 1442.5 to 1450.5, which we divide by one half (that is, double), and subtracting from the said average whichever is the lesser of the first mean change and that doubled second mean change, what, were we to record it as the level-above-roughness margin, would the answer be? 321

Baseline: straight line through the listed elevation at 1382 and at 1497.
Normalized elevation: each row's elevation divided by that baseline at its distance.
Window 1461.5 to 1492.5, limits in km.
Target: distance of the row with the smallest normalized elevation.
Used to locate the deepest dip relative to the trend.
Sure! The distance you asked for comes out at 1490 km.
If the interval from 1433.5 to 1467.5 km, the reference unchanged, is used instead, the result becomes 1445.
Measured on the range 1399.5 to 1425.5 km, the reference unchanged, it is 1401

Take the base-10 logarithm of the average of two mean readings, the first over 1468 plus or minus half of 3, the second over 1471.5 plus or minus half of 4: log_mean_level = 2.56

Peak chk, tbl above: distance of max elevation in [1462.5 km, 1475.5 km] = 1464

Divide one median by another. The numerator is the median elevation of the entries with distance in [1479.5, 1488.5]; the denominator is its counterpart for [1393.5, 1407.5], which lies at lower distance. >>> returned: 0.96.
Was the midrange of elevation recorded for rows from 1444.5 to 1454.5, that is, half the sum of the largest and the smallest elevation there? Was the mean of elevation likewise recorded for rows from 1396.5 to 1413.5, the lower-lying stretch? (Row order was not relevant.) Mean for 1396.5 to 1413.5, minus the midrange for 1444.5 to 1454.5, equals 122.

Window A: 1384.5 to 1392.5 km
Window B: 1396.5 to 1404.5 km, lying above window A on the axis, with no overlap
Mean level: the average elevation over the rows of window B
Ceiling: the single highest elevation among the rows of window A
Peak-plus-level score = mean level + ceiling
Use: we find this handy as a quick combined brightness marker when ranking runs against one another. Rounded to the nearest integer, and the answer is 767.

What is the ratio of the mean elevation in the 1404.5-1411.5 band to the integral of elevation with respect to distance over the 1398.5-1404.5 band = 0.20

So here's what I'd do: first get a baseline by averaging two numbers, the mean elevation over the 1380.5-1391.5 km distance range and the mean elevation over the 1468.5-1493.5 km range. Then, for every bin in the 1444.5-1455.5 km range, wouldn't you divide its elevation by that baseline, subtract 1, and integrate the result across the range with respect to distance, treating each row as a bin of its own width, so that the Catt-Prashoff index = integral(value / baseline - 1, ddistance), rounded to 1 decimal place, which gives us -1.1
